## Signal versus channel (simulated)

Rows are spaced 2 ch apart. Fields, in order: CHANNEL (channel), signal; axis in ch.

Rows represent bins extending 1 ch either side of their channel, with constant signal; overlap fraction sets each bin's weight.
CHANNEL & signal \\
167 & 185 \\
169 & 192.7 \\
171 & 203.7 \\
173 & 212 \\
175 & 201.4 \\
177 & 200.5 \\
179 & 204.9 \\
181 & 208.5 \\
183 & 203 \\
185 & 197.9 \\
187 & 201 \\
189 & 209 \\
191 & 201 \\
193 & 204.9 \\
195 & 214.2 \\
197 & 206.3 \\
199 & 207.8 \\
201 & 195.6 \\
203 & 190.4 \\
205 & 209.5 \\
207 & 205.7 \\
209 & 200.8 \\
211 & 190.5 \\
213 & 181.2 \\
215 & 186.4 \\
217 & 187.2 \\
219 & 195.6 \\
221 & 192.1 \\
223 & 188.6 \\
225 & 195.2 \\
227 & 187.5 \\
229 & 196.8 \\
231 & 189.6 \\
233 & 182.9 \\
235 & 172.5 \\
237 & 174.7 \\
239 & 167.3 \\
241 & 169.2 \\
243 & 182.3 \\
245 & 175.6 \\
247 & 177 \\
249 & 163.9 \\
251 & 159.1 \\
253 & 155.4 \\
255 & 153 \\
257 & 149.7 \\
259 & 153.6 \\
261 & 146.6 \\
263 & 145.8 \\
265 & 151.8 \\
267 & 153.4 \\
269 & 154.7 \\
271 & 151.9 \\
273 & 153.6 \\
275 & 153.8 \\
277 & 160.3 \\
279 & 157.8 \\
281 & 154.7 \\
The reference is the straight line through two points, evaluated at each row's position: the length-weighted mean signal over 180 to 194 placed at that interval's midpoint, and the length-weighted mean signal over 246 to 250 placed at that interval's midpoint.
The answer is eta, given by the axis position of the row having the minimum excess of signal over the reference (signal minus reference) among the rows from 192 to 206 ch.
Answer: 203 ch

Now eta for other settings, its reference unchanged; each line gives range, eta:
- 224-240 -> 239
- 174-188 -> 175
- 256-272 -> 261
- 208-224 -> 213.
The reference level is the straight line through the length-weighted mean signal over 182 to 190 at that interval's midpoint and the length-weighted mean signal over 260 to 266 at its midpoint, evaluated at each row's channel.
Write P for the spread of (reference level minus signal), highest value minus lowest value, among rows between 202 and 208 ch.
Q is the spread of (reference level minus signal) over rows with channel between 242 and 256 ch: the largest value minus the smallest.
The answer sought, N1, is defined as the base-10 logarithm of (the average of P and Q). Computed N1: 1.31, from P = 21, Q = 21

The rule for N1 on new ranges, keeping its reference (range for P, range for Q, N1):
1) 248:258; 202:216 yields 1.19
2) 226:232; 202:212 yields 1.19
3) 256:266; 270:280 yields 1.01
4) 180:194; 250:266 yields 1.04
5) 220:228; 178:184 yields 0.81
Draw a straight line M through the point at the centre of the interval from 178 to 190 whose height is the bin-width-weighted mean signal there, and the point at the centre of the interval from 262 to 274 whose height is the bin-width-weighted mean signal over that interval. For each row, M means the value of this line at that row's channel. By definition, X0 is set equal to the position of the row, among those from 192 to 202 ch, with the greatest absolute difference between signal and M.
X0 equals 195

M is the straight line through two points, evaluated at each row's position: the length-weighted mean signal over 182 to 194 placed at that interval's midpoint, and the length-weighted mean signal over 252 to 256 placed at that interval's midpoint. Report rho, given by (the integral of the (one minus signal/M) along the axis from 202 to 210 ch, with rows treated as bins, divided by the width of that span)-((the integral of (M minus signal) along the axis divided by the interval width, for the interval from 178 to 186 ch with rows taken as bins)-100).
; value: 96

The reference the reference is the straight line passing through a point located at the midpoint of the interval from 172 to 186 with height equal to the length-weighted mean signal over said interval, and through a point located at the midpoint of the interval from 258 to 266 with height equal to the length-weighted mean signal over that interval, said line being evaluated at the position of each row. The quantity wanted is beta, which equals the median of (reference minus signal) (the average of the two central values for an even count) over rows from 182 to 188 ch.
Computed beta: -2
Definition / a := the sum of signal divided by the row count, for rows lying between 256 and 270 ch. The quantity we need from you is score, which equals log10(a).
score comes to 2.18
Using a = 151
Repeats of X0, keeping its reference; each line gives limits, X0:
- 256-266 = 261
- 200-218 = 205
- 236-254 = 243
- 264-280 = 277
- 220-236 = 229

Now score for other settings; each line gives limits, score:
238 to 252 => 2.23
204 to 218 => 2.29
